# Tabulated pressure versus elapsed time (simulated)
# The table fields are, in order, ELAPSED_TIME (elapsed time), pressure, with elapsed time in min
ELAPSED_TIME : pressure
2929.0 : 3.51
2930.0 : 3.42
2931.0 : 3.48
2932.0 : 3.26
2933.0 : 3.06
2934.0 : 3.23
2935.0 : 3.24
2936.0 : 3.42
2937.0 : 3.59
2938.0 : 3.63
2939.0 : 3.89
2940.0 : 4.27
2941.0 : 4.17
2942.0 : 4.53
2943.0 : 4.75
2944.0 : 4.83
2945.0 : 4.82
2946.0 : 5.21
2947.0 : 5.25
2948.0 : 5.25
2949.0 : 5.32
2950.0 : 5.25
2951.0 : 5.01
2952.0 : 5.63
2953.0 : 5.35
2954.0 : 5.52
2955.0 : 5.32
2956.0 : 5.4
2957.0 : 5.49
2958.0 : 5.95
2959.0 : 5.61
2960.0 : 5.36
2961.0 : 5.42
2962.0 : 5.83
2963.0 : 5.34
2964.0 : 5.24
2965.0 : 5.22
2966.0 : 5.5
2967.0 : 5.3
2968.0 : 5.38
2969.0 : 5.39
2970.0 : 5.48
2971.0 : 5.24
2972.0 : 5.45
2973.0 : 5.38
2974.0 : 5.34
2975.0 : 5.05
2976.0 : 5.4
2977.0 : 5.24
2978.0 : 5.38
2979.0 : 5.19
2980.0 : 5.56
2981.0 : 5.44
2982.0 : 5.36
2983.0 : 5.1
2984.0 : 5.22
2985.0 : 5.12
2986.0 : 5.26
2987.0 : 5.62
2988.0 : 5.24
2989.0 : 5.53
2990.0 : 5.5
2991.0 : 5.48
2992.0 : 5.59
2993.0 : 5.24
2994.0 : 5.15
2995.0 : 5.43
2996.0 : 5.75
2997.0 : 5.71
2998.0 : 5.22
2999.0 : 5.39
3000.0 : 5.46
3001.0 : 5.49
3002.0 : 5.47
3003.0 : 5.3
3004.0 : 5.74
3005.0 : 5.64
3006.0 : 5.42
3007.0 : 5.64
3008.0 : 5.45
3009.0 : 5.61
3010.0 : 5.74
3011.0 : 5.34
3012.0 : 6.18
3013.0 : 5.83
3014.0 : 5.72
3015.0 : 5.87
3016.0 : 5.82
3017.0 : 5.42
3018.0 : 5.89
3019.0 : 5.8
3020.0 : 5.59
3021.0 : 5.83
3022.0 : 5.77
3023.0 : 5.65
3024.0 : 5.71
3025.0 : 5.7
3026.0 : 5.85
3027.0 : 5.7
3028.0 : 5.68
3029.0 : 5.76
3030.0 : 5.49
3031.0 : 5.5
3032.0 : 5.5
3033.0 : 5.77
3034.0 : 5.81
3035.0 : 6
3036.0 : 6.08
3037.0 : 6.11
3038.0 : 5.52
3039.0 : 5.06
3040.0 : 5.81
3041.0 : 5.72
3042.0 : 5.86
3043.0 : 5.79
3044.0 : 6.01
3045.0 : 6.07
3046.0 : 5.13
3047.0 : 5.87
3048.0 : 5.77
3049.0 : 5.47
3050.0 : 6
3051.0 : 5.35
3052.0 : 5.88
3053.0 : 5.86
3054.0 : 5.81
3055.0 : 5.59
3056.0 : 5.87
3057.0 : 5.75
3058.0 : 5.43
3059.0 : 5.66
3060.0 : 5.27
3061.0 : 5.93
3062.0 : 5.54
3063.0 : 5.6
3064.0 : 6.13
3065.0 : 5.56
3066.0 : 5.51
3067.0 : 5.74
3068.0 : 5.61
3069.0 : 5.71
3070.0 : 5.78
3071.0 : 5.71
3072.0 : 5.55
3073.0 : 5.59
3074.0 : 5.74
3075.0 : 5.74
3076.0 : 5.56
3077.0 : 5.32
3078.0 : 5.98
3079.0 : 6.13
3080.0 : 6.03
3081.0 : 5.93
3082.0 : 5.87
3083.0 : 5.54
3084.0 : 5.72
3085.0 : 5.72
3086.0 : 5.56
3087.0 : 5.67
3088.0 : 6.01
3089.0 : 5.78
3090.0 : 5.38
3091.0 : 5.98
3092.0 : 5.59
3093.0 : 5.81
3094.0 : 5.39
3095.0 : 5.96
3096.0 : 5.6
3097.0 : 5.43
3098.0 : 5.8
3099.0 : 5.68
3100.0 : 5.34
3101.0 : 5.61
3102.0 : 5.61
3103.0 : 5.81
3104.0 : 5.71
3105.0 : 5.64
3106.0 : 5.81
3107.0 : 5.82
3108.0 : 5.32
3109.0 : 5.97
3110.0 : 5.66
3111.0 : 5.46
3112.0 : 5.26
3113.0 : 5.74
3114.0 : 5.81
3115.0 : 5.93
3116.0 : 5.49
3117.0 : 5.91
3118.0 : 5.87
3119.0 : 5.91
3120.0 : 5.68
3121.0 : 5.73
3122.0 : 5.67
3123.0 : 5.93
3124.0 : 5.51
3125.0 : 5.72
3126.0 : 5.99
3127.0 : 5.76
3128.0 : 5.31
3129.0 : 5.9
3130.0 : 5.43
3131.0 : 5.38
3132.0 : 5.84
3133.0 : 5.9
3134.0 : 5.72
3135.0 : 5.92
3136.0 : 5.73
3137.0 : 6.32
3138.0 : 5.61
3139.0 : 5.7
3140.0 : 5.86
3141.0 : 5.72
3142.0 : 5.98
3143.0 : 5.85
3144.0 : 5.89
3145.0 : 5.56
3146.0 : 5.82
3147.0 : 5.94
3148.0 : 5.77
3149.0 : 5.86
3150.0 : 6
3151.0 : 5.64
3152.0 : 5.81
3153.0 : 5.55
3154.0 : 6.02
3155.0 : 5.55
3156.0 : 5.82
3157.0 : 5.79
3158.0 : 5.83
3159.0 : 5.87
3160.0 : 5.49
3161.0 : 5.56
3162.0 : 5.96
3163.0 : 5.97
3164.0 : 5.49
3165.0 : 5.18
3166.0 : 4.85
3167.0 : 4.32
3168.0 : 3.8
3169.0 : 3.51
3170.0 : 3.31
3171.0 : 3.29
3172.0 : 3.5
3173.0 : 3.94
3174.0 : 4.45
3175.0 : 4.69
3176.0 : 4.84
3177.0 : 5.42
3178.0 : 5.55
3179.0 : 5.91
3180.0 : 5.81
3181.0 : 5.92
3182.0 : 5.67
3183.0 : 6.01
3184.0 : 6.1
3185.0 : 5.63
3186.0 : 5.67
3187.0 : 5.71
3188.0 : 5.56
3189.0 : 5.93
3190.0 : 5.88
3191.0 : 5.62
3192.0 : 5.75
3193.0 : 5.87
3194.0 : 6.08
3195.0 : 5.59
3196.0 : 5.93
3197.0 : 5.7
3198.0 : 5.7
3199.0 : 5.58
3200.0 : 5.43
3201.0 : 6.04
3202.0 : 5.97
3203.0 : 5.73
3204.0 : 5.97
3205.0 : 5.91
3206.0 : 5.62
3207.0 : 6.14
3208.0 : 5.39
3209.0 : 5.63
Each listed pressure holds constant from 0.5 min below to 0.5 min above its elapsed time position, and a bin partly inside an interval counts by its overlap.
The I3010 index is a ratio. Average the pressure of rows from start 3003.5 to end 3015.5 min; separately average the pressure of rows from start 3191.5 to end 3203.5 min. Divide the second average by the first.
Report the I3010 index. 1.02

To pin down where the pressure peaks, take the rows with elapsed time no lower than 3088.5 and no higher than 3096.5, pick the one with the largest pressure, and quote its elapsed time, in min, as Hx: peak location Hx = 3091.0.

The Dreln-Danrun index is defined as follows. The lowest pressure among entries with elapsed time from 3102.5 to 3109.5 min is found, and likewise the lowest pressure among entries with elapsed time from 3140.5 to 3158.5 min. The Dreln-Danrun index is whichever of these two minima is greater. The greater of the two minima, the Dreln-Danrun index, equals 5.55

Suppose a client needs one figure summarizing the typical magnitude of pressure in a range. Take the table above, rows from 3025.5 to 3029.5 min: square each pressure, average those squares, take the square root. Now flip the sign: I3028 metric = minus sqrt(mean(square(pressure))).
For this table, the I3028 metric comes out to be -5.75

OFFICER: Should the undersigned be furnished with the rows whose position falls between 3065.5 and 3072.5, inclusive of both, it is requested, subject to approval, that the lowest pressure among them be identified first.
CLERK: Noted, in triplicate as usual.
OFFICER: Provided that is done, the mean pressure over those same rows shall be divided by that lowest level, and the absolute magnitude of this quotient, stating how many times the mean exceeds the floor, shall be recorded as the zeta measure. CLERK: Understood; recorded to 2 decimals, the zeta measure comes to 1.03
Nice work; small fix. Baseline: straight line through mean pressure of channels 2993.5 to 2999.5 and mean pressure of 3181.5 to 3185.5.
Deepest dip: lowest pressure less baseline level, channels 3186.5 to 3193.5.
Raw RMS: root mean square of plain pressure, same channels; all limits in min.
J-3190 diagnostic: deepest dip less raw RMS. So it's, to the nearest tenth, -6.1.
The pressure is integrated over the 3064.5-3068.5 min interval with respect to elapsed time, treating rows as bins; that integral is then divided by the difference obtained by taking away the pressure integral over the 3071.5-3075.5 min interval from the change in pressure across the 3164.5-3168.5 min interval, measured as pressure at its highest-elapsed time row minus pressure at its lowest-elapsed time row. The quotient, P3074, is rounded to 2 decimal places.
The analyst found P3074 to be -0.93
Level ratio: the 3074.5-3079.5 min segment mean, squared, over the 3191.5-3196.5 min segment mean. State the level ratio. 5.6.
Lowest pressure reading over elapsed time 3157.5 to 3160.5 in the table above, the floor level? 5.49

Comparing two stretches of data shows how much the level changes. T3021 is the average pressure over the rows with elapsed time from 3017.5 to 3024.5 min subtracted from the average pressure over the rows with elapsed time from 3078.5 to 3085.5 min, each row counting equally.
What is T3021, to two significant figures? 0.10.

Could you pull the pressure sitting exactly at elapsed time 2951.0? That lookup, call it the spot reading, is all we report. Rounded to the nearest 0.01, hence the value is 5.01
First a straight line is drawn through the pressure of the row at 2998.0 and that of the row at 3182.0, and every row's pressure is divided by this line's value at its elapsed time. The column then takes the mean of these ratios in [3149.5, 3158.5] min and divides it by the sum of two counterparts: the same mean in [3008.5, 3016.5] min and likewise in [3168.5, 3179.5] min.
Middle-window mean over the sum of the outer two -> 0.550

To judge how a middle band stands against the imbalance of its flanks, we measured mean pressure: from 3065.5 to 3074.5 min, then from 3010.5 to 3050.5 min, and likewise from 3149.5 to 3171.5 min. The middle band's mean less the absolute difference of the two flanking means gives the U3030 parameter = 5.13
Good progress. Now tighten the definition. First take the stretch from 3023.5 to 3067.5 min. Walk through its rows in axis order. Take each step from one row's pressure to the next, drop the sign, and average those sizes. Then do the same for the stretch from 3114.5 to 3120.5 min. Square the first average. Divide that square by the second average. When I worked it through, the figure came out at 0.31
